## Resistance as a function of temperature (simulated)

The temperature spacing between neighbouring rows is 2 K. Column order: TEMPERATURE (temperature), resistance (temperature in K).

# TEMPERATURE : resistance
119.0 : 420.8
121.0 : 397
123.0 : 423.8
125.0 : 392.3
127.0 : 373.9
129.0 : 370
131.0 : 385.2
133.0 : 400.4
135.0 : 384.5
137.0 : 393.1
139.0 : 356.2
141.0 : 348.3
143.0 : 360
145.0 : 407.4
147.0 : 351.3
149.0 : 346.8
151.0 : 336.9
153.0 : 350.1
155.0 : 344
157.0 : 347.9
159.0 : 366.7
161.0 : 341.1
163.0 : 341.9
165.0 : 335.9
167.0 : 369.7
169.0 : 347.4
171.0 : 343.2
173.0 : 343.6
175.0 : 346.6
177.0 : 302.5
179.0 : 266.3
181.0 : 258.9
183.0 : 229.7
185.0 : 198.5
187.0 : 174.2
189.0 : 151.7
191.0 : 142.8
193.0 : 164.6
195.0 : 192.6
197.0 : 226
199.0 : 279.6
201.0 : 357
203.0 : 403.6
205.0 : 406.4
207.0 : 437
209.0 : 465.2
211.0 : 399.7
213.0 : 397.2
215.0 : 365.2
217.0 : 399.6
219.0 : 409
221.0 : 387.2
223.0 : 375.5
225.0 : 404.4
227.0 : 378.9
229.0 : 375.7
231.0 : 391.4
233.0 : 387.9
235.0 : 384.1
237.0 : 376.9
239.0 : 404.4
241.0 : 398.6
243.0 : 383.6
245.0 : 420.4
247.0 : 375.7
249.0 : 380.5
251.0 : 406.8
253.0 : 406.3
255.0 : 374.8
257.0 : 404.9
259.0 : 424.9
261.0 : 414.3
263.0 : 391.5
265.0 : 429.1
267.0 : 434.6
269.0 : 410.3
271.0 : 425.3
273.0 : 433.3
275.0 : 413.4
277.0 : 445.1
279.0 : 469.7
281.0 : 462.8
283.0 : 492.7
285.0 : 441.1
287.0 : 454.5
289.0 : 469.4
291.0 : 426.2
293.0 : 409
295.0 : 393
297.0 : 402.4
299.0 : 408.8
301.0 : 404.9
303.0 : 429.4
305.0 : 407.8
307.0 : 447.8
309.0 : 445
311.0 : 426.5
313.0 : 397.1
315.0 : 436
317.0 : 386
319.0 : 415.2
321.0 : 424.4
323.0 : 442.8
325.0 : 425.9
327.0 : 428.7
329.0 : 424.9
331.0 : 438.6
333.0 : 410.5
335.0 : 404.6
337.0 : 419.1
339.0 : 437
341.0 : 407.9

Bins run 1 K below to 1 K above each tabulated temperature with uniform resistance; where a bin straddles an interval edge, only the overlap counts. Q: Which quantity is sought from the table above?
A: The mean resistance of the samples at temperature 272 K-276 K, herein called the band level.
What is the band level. 423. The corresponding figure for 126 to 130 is 372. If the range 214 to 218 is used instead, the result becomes 382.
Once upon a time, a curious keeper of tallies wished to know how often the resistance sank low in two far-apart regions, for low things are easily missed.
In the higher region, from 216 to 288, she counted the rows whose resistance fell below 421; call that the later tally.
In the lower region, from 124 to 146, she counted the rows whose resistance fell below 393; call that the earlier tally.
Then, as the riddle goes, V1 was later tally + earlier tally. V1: 33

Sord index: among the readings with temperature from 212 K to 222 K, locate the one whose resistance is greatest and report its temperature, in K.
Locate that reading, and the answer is 219.0 K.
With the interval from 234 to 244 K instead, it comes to 239.0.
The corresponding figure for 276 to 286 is 283.0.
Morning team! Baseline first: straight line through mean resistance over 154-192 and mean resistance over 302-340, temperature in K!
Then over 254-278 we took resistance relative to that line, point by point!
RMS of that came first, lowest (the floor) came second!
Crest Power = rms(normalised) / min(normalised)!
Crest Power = 1.08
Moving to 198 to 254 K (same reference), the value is 1.31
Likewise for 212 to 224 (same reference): 1.06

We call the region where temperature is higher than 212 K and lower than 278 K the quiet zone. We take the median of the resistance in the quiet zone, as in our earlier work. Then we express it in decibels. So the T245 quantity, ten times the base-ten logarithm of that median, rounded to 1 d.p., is 26.0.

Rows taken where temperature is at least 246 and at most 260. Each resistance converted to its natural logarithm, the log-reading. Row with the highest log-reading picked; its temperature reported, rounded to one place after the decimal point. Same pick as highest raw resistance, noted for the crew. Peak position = 259.0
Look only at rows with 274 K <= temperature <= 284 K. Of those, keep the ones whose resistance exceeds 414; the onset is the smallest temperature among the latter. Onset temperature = 277.0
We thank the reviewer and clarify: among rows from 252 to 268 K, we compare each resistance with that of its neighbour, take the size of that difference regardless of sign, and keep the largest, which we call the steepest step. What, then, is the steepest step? 38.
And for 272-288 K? 52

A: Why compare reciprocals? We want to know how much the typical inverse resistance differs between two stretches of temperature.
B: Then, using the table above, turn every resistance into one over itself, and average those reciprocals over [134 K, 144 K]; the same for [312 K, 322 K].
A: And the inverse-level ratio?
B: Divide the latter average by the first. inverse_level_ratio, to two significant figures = 0.89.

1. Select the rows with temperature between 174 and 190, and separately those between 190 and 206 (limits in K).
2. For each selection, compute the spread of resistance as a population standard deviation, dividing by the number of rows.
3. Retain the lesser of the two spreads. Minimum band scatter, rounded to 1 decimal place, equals 61.5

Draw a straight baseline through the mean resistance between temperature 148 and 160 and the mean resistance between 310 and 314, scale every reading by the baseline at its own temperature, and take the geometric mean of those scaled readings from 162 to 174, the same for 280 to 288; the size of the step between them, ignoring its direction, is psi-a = 0.18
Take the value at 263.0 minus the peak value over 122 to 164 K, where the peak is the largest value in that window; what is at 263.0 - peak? -32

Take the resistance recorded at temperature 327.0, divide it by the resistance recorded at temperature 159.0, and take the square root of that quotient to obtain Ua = 1.08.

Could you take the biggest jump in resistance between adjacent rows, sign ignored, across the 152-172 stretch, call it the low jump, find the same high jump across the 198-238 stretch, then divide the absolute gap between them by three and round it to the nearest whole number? 15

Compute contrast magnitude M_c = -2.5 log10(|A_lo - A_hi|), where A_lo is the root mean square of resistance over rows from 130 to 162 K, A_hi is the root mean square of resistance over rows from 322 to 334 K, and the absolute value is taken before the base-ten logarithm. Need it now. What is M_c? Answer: -4.5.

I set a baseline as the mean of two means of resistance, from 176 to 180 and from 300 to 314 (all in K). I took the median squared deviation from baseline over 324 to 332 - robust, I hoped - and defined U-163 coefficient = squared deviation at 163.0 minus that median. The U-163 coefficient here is -5310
